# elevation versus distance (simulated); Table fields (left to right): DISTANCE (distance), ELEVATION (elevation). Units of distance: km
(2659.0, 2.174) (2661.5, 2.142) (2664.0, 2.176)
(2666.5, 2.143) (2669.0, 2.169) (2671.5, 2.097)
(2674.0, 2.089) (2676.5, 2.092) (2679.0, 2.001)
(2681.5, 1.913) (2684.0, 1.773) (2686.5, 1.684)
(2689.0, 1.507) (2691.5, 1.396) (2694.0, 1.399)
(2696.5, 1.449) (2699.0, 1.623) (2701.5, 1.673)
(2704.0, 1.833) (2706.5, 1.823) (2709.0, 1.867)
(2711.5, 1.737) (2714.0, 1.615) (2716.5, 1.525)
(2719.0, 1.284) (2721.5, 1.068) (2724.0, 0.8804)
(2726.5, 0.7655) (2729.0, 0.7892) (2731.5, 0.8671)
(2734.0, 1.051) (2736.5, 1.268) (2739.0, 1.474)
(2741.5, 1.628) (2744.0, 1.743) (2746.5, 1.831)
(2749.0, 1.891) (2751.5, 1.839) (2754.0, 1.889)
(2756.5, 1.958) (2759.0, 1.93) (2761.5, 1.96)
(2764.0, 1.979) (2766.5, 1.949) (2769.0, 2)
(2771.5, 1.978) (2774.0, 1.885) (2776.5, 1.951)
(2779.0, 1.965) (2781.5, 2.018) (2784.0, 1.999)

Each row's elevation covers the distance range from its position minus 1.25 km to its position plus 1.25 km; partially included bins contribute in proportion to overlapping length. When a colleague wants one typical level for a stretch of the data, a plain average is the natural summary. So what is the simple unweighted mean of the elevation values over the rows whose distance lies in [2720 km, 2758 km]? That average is 1.40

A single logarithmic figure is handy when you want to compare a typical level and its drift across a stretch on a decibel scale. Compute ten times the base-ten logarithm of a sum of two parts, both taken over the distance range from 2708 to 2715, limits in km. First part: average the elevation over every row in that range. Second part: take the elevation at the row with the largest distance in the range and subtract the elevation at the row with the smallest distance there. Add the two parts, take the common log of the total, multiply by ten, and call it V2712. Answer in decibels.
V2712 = 1.7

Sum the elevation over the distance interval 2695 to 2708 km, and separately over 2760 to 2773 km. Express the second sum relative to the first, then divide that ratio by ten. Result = 0.117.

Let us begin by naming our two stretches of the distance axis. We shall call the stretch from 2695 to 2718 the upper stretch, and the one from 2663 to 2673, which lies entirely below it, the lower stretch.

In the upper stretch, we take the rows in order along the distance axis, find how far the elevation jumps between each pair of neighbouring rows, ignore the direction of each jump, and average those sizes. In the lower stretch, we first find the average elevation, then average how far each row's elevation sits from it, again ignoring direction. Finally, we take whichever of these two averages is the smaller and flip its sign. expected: -0.026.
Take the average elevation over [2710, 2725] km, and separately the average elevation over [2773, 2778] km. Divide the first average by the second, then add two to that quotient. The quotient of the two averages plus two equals 2.7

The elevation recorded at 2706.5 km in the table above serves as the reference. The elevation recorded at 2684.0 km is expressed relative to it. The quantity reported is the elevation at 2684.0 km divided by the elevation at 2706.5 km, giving 0.97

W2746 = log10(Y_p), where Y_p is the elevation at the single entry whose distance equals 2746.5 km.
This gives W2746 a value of 0.26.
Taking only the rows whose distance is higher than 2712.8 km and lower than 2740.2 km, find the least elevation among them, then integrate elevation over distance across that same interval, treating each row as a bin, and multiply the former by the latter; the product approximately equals 24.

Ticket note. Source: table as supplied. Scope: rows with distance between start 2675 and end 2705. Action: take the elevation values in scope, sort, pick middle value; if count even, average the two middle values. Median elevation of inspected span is 1.68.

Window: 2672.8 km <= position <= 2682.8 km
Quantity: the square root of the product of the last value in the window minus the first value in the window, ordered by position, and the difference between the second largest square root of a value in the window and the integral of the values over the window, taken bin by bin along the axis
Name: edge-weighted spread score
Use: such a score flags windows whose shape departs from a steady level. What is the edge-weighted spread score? 1.8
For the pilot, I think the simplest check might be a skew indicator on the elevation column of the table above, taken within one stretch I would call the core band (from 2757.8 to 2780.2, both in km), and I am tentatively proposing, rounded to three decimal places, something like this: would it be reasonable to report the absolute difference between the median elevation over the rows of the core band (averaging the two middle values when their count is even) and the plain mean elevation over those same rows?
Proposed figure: 0.005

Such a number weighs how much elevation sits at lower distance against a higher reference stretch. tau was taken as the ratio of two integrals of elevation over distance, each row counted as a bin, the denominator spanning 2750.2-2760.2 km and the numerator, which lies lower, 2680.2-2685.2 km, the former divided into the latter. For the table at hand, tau 0.5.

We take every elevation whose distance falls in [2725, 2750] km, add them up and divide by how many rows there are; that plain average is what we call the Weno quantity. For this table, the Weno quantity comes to 1.3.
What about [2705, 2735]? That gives 1.3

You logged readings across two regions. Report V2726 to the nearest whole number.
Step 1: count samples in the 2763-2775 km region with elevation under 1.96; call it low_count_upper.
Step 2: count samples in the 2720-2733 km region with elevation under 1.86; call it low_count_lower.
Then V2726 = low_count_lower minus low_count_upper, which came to 3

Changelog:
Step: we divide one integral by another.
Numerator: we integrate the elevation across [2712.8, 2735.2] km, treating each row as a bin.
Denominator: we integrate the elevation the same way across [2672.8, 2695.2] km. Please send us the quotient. 0.62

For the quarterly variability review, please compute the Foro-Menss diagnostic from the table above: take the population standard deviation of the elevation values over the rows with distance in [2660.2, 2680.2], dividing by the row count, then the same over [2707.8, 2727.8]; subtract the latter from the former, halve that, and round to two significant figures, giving -0.16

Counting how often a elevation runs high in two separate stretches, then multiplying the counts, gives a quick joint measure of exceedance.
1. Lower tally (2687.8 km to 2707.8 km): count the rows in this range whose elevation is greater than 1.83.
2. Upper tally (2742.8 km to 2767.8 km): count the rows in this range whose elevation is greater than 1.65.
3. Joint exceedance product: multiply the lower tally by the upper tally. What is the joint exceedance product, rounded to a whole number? 10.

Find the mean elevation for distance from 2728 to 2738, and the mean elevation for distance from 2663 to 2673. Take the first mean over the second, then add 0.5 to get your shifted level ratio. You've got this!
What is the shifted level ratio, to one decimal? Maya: 1.0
